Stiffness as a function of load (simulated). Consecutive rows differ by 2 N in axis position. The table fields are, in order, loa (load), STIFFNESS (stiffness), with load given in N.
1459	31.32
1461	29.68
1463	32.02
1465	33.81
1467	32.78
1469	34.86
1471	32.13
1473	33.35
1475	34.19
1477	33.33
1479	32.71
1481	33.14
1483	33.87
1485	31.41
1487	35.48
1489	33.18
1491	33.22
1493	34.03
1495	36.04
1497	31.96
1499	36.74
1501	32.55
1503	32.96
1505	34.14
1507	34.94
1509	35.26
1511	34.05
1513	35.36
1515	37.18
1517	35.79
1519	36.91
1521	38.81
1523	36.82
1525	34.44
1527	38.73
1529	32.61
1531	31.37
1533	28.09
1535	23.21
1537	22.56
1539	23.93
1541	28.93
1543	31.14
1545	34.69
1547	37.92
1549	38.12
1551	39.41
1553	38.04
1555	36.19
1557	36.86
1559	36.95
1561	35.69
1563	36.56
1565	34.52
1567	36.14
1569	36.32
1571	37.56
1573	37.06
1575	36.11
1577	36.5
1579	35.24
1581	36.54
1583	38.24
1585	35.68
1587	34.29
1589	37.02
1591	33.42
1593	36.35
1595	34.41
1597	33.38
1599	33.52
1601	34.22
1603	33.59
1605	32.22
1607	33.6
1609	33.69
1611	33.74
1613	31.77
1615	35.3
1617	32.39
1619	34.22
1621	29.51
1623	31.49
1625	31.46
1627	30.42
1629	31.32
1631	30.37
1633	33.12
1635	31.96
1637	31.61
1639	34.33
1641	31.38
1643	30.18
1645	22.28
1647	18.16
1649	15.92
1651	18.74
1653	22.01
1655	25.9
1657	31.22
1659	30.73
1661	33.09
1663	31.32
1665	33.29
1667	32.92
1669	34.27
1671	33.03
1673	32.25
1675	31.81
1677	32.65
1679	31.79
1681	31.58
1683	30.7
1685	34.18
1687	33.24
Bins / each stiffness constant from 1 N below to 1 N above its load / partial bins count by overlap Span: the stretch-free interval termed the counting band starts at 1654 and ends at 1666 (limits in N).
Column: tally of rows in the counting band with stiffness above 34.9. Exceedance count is 0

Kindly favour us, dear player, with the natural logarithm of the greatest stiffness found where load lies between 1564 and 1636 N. 3.64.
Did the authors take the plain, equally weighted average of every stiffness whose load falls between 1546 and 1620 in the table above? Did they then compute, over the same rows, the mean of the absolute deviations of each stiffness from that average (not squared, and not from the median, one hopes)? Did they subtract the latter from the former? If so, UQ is 33.9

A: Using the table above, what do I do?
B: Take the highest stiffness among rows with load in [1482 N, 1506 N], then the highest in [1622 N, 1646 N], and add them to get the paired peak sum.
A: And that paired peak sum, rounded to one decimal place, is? 71.1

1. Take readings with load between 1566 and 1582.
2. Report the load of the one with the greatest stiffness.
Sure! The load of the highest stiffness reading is 1571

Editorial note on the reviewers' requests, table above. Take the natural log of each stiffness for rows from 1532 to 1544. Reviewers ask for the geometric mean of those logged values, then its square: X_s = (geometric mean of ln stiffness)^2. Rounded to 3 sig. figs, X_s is 10.6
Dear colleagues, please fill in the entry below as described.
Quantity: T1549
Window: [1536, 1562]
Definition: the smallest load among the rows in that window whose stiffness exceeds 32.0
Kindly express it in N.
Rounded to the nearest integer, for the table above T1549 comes 1545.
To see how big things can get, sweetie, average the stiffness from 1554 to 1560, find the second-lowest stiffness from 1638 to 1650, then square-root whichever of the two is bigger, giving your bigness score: 6.06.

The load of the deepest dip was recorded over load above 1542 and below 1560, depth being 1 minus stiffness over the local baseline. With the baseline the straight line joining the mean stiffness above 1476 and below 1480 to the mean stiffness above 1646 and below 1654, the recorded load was 1543 N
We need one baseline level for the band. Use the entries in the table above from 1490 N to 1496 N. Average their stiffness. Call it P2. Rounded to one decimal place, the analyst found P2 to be 34.4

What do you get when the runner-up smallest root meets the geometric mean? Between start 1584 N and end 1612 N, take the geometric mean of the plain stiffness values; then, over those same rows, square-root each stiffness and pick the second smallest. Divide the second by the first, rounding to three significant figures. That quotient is 0.169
